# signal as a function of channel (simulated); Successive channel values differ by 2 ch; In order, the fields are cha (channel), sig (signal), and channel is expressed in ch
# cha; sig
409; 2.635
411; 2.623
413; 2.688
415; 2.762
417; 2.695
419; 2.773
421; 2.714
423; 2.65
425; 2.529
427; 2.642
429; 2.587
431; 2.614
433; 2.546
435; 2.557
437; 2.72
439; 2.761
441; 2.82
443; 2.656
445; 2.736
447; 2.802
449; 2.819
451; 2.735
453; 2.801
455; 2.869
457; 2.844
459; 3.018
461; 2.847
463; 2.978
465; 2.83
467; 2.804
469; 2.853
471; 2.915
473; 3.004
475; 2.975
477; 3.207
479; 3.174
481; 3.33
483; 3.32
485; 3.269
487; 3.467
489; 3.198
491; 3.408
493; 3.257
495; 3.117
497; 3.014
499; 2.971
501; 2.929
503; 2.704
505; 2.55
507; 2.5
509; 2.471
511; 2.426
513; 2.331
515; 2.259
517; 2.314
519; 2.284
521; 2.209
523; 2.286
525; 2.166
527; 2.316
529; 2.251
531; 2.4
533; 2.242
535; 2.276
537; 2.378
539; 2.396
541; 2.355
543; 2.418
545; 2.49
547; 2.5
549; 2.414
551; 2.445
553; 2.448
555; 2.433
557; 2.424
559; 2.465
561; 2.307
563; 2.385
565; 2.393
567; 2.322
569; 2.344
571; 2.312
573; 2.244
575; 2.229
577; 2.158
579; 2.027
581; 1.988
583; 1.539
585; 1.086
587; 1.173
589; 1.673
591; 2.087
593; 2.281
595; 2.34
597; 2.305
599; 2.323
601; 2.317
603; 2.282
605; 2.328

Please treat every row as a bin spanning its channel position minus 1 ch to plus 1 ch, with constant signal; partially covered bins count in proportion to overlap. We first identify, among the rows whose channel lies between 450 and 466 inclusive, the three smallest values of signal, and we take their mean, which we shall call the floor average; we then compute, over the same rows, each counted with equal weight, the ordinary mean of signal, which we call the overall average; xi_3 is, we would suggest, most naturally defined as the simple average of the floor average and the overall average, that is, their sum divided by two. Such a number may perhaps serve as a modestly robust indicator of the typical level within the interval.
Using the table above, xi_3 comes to 2.8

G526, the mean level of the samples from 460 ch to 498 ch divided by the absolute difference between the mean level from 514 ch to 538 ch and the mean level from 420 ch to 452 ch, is 7.8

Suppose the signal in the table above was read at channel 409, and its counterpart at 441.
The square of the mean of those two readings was 7.4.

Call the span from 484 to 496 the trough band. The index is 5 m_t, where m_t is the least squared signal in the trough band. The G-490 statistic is 49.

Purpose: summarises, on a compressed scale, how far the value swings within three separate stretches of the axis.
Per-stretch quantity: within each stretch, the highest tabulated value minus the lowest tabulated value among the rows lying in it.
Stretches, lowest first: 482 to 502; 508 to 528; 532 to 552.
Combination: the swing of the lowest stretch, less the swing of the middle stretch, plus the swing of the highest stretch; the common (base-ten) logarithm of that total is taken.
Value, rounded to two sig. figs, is -0.31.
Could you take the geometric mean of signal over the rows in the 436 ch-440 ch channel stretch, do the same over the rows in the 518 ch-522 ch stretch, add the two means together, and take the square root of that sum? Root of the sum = 2.23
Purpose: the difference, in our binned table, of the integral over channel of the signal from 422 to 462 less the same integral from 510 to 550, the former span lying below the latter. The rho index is 15.7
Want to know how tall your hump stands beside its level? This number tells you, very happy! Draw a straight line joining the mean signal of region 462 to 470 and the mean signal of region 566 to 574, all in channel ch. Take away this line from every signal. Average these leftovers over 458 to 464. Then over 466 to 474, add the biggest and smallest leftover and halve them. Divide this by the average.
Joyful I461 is 1.1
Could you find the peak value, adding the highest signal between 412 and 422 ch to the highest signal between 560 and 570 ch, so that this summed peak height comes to 5.17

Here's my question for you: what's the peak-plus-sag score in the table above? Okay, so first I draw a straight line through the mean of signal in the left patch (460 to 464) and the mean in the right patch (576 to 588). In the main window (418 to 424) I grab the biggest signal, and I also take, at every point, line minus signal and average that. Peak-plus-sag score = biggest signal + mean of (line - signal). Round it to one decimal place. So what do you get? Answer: 3.4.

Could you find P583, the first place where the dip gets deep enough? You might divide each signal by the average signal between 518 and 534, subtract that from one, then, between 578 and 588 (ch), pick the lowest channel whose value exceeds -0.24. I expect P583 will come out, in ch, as 579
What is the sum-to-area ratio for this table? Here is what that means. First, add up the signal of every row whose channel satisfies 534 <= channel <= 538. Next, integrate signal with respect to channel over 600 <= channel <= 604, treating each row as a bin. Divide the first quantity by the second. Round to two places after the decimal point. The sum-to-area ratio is 0.51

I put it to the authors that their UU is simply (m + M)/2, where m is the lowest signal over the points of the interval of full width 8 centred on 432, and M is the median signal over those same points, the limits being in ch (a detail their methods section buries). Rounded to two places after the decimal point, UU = 2.56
